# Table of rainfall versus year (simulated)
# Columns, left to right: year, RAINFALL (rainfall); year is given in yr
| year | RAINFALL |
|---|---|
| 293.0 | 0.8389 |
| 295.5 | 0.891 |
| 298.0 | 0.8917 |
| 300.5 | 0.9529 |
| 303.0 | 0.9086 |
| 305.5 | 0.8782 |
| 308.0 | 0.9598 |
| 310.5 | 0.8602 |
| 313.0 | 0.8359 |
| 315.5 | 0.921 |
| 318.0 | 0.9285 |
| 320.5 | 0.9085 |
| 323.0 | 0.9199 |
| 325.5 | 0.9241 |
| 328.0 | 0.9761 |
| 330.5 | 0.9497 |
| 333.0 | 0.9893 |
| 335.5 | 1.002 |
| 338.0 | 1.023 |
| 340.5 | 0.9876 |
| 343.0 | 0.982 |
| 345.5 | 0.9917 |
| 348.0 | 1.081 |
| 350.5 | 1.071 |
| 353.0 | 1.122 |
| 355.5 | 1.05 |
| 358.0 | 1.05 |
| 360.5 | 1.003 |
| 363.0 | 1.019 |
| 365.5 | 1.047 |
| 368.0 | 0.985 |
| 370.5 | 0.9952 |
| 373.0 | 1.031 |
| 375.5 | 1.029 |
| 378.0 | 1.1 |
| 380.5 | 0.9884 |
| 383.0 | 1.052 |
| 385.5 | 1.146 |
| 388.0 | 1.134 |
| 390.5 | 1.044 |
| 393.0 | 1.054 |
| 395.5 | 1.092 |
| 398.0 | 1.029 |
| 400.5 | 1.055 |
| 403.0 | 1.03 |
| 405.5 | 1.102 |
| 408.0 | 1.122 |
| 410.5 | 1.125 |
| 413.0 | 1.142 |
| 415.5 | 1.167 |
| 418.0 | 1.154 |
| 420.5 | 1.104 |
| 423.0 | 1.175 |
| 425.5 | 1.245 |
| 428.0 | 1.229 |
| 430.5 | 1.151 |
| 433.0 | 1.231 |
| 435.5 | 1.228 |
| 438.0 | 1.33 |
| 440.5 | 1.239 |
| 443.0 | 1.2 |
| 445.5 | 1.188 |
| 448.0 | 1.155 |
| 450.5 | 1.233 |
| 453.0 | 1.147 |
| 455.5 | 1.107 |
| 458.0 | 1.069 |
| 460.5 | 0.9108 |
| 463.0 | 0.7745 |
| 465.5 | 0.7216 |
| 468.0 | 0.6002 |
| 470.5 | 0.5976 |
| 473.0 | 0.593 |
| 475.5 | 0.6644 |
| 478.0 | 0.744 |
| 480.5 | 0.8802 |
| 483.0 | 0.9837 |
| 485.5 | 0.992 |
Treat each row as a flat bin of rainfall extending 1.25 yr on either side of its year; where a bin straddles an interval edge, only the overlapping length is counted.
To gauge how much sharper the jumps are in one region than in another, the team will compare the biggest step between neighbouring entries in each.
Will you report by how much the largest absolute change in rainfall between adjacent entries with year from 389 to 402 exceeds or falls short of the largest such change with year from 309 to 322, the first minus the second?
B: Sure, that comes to -0.022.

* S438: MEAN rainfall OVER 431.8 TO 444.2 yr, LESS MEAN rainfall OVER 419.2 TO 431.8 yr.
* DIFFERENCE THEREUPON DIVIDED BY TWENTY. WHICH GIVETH 0.0032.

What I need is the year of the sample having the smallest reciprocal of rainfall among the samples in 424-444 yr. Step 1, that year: 438.0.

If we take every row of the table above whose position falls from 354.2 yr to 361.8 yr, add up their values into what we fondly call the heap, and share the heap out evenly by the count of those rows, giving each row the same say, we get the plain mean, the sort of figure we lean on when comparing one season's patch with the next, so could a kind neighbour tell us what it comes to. 1.03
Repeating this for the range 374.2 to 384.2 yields 1.04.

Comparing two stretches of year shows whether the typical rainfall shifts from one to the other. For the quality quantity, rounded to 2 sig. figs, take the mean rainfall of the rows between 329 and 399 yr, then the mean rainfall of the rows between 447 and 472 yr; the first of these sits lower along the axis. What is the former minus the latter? 0.11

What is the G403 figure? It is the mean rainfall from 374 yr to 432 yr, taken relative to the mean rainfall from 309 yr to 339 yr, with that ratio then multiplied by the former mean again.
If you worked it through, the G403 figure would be 1.3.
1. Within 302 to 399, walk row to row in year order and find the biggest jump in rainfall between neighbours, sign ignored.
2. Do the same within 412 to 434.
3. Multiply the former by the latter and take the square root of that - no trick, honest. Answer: 0.094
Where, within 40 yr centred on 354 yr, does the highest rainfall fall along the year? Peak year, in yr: 353.0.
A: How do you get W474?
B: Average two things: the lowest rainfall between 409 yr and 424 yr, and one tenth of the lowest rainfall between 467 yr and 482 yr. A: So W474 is 0.58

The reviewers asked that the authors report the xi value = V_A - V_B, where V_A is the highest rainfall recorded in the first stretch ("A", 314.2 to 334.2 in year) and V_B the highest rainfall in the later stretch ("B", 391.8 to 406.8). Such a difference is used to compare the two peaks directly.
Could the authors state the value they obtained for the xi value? -0.113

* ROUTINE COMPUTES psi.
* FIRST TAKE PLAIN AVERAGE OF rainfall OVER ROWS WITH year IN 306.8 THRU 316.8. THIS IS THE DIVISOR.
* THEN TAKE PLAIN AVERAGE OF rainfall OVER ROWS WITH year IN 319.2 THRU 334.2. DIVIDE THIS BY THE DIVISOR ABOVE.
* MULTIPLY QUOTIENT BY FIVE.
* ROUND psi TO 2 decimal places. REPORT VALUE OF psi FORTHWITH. 5.28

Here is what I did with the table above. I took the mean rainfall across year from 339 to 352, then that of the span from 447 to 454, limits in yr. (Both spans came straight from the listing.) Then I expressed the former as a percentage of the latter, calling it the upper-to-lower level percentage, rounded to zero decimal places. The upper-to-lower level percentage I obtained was 87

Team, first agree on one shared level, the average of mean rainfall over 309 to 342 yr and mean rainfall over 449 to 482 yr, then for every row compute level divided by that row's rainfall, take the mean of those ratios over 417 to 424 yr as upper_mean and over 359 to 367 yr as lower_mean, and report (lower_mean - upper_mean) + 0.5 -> 0.59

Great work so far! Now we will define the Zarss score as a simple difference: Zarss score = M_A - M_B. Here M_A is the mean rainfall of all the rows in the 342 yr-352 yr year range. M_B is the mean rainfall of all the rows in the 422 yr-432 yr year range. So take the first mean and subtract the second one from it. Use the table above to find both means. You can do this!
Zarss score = -0.17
